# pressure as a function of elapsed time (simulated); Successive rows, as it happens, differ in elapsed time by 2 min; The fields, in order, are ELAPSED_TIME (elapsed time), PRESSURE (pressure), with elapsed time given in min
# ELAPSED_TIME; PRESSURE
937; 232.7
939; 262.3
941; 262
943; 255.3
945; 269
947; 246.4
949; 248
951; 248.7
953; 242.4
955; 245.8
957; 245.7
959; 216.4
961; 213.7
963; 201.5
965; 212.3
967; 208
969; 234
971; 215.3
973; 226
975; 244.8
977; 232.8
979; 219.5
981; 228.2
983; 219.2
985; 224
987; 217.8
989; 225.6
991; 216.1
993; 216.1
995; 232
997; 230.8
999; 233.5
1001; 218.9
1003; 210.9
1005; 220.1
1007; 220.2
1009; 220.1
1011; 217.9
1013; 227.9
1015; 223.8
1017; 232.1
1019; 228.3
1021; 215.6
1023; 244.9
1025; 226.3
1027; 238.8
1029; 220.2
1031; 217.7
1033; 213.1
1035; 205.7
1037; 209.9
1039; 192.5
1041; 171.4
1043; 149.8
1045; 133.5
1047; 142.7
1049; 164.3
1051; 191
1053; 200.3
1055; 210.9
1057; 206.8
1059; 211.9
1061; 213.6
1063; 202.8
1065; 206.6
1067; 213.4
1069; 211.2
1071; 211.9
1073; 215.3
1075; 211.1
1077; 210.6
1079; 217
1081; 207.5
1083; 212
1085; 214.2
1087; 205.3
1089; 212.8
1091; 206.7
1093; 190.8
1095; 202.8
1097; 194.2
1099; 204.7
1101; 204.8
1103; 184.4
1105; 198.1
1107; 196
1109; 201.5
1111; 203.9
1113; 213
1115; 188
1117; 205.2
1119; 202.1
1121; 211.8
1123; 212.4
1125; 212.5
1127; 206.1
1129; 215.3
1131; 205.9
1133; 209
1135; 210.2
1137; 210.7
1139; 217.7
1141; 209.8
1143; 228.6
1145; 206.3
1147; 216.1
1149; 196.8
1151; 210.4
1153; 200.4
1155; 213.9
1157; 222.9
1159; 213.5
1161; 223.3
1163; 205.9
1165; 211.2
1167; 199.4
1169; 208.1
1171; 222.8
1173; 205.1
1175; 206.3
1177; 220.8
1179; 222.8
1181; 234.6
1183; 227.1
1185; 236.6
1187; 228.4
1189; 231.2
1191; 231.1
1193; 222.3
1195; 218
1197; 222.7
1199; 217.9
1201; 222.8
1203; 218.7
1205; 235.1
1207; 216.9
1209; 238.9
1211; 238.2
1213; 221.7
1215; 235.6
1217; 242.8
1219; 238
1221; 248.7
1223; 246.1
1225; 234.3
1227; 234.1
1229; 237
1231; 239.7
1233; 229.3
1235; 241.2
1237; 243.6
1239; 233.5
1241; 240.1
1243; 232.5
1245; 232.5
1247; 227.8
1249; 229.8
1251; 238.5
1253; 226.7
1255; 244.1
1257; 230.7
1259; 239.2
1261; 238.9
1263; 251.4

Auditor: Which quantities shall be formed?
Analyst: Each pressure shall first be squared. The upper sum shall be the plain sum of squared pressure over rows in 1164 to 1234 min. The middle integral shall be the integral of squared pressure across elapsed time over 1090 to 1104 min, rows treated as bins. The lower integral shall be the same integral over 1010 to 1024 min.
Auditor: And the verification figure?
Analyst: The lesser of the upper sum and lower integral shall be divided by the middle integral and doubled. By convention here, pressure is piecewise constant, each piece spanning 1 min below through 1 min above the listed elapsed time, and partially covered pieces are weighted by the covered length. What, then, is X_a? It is 2.6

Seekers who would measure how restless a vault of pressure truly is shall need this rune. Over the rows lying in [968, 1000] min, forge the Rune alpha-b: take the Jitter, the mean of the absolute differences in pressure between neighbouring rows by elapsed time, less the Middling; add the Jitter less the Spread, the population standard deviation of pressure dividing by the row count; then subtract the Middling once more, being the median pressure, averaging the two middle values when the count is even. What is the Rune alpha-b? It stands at -441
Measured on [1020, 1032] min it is -425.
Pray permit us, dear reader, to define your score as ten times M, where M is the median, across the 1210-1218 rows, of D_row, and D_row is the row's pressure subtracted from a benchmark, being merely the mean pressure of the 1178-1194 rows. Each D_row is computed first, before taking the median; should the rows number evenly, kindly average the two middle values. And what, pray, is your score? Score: -76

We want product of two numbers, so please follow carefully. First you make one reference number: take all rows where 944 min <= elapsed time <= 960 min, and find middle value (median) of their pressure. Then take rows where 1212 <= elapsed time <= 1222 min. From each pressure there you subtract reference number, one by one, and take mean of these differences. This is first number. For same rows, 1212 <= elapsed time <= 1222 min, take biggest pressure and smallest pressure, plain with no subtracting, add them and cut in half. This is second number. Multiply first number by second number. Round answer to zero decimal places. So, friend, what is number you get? -2056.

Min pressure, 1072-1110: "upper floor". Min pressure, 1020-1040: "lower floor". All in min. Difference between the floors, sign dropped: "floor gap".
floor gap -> 8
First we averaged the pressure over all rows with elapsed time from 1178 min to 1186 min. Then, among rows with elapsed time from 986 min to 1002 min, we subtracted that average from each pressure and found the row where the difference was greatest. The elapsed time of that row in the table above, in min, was 999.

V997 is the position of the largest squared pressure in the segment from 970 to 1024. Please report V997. 1023 min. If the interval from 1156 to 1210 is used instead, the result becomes 1209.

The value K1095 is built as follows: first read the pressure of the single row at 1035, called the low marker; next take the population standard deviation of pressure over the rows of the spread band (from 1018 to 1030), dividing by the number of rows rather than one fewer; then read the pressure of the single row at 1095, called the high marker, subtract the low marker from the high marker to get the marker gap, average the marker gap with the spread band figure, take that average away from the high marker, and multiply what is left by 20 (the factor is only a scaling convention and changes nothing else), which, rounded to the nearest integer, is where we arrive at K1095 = 3984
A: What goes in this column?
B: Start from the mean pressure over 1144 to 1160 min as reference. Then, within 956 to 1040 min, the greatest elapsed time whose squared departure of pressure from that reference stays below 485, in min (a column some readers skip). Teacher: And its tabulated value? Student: 1039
